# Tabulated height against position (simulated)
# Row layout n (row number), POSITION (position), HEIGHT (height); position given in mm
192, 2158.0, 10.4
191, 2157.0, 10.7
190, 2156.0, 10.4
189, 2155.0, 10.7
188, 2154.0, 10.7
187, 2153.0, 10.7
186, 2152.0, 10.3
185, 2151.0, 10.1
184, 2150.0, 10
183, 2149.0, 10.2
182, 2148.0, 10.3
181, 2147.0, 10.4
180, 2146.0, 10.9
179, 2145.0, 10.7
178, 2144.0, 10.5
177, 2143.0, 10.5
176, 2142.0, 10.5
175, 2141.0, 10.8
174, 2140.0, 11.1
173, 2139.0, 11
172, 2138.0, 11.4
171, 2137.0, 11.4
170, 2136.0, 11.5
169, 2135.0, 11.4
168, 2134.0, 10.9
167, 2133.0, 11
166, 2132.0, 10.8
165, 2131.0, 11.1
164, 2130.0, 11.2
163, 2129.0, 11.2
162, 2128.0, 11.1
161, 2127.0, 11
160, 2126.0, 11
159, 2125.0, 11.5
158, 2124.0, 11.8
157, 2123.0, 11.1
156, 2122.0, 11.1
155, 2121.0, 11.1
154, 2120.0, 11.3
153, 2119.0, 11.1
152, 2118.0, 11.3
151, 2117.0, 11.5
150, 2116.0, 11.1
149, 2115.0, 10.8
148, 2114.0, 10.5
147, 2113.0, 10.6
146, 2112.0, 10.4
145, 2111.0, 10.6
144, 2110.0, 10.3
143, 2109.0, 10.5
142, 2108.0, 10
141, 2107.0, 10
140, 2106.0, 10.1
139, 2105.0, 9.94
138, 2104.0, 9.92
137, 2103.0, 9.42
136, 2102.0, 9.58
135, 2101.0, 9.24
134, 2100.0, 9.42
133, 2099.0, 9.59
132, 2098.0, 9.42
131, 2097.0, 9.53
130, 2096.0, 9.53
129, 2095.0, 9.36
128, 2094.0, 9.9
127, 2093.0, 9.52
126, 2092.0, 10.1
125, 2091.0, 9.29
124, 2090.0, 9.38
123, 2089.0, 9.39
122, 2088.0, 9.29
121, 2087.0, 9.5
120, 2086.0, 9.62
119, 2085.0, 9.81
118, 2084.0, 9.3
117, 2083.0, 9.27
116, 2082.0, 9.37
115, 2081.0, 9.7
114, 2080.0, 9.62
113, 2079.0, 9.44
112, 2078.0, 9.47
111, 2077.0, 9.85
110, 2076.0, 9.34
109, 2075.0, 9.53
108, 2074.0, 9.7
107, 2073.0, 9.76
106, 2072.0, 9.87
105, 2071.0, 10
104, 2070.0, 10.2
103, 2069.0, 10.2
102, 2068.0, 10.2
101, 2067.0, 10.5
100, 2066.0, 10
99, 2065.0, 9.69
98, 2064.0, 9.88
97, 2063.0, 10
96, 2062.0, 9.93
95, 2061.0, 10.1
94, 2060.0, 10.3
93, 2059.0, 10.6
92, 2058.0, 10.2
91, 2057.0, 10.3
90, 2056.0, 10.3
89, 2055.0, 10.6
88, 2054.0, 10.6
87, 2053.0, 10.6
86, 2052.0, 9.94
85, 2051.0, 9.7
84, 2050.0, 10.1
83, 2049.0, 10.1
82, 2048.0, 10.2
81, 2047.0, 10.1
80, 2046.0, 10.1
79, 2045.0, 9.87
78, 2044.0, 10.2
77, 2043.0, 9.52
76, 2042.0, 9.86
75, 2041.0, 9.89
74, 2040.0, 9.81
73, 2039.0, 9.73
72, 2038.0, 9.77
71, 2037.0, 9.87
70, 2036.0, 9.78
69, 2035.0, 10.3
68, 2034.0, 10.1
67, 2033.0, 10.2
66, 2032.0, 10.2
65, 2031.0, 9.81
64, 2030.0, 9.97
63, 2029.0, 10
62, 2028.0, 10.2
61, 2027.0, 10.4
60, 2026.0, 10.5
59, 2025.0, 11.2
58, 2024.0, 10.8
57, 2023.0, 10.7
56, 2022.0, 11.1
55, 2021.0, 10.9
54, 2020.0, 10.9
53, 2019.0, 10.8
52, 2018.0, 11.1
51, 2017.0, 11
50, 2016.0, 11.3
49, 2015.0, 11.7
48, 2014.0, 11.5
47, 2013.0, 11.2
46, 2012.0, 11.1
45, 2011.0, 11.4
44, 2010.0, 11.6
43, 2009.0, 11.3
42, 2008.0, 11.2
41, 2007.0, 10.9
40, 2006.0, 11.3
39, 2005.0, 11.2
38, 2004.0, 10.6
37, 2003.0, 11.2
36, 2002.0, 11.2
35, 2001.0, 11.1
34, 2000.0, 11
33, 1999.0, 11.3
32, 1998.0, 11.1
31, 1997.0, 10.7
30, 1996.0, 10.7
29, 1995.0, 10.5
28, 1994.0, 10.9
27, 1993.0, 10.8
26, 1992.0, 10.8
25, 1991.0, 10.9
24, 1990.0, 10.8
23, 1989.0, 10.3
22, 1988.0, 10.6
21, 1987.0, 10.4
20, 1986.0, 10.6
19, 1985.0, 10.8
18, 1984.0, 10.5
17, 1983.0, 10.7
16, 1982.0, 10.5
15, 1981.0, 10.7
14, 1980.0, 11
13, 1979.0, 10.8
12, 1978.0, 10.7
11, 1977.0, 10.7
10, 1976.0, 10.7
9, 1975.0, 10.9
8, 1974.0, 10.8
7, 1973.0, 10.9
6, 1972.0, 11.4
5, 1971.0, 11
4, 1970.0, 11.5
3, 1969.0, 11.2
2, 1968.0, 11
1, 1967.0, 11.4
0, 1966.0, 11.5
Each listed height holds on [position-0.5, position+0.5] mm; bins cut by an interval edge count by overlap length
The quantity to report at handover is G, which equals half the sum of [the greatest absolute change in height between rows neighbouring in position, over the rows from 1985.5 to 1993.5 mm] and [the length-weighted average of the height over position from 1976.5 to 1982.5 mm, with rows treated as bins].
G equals 5.62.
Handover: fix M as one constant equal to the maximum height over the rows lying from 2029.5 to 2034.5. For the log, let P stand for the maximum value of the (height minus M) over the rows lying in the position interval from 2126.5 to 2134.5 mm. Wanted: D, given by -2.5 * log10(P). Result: 0.0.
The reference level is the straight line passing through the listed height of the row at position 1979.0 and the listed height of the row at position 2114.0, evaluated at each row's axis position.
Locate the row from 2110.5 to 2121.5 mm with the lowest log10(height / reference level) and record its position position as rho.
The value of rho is 2112.0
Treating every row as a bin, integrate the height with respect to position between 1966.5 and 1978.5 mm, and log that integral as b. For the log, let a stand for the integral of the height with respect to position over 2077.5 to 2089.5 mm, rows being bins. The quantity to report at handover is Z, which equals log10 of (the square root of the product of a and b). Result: 2.09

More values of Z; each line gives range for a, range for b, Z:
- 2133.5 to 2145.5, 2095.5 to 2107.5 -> 2.09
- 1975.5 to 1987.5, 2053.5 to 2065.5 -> 2.10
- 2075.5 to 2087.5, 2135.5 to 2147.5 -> 2.09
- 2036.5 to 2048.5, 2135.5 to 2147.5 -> 2.10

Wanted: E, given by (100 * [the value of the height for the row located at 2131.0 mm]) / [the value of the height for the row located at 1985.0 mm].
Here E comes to 103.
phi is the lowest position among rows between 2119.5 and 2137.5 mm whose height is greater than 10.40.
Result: 2120.0 mm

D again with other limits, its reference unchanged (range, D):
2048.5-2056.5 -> 1.0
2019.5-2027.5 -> 0.0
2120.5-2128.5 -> -0.5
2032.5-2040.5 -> 2.5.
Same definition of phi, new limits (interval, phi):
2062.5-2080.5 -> 2067.0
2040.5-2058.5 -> 2053.0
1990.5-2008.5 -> 1991.0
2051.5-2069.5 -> 2053.0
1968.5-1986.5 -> 1969.0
